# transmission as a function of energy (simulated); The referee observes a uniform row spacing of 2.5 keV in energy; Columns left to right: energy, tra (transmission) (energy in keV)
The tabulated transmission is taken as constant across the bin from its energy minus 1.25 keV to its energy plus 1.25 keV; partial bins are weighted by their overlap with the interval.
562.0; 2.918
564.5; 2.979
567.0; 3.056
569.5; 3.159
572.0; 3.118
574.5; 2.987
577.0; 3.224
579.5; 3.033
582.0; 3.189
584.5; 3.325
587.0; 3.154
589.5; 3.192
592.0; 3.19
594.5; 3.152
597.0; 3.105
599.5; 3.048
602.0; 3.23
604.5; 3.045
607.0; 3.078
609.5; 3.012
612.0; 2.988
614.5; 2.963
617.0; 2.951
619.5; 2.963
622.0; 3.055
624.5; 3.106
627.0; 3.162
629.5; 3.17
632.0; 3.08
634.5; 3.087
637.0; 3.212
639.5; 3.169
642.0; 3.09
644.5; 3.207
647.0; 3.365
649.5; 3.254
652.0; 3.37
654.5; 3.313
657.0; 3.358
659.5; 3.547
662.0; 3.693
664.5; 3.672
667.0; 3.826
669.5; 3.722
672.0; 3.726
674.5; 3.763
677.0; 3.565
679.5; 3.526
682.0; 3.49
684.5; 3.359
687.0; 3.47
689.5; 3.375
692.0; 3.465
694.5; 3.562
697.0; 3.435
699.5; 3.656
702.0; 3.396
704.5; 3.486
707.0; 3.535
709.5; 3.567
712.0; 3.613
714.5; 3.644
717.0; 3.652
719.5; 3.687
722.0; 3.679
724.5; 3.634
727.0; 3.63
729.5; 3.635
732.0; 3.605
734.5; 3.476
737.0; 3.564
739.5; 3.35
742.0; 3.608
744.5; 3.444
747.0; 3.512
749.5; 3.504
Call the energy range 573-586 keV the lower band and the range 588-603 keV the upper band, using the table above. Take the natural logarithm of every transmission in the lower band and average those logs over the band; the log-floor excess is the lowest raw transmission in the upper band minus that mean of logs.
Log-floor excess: 1.9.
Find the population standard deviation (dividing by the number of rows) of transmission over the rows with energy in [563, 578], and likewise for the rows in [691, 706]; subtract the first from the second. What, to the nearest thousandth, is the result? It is -0.003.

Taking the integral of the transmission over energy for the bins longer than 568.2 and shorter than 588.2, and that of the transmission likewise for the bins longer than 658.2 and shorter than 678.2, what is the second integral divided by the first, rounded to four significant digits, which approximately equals 1.172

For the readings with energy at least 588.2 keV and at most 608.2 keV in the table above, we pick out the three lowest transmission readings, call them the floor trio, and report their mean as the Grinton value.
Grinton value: 3.06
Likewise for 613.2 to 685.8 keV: 2.96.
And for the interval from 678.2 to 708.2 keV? 3.38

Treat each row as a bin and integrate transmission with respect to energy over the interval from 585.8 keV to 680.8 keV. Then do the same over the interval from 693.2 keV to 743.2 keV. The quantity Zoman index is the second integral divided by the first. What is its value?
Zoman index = 0.58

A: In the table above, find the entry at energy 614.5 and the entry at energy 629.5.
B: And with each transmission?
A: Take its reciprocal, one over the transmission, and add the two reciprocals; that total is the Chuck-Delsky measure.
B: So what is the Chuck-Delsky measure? 0.65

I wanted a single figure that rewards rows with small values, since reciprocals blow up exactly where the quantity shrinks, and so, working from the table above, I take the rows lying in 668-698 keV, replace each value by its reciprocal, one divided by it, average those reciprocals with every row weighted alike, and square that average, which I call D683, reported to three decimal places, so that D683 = 0.080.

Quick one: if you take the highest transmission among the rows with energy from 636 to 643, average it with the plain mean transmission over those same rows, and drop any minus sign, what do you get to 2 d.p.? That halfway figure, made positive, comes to 3.18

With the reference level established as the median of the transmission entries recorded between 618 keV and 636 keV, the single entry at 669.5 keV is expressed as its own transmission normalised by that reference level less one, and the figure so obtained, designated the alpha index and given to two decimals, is 0.21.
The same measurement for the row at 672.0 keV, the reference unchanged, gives 0.21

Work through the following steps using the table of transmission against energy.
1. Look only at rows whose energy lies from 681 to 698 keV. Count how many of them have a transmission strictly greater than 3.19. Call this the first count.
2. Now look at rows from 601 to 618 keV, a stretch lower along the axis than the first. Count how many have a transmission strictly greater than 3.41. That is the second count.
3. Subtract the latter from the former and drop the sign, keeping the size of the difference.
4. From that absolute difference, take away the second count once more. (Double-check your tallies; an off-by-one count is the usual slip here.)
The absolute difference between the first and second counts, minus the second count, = 7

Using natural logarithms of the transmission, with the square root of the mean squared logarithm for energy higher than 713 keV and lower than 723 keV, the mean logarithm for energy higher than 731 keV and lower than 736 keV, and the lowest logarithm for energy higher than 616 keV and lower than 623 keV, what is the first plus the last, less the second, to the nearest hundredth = 1.12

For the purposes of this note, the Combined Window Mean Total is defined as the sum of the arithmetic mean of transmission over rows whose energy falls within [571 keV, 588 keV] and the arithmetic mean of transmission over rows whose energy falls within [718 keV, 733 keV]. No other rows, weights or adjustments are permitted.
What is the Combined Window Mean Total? 6.79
